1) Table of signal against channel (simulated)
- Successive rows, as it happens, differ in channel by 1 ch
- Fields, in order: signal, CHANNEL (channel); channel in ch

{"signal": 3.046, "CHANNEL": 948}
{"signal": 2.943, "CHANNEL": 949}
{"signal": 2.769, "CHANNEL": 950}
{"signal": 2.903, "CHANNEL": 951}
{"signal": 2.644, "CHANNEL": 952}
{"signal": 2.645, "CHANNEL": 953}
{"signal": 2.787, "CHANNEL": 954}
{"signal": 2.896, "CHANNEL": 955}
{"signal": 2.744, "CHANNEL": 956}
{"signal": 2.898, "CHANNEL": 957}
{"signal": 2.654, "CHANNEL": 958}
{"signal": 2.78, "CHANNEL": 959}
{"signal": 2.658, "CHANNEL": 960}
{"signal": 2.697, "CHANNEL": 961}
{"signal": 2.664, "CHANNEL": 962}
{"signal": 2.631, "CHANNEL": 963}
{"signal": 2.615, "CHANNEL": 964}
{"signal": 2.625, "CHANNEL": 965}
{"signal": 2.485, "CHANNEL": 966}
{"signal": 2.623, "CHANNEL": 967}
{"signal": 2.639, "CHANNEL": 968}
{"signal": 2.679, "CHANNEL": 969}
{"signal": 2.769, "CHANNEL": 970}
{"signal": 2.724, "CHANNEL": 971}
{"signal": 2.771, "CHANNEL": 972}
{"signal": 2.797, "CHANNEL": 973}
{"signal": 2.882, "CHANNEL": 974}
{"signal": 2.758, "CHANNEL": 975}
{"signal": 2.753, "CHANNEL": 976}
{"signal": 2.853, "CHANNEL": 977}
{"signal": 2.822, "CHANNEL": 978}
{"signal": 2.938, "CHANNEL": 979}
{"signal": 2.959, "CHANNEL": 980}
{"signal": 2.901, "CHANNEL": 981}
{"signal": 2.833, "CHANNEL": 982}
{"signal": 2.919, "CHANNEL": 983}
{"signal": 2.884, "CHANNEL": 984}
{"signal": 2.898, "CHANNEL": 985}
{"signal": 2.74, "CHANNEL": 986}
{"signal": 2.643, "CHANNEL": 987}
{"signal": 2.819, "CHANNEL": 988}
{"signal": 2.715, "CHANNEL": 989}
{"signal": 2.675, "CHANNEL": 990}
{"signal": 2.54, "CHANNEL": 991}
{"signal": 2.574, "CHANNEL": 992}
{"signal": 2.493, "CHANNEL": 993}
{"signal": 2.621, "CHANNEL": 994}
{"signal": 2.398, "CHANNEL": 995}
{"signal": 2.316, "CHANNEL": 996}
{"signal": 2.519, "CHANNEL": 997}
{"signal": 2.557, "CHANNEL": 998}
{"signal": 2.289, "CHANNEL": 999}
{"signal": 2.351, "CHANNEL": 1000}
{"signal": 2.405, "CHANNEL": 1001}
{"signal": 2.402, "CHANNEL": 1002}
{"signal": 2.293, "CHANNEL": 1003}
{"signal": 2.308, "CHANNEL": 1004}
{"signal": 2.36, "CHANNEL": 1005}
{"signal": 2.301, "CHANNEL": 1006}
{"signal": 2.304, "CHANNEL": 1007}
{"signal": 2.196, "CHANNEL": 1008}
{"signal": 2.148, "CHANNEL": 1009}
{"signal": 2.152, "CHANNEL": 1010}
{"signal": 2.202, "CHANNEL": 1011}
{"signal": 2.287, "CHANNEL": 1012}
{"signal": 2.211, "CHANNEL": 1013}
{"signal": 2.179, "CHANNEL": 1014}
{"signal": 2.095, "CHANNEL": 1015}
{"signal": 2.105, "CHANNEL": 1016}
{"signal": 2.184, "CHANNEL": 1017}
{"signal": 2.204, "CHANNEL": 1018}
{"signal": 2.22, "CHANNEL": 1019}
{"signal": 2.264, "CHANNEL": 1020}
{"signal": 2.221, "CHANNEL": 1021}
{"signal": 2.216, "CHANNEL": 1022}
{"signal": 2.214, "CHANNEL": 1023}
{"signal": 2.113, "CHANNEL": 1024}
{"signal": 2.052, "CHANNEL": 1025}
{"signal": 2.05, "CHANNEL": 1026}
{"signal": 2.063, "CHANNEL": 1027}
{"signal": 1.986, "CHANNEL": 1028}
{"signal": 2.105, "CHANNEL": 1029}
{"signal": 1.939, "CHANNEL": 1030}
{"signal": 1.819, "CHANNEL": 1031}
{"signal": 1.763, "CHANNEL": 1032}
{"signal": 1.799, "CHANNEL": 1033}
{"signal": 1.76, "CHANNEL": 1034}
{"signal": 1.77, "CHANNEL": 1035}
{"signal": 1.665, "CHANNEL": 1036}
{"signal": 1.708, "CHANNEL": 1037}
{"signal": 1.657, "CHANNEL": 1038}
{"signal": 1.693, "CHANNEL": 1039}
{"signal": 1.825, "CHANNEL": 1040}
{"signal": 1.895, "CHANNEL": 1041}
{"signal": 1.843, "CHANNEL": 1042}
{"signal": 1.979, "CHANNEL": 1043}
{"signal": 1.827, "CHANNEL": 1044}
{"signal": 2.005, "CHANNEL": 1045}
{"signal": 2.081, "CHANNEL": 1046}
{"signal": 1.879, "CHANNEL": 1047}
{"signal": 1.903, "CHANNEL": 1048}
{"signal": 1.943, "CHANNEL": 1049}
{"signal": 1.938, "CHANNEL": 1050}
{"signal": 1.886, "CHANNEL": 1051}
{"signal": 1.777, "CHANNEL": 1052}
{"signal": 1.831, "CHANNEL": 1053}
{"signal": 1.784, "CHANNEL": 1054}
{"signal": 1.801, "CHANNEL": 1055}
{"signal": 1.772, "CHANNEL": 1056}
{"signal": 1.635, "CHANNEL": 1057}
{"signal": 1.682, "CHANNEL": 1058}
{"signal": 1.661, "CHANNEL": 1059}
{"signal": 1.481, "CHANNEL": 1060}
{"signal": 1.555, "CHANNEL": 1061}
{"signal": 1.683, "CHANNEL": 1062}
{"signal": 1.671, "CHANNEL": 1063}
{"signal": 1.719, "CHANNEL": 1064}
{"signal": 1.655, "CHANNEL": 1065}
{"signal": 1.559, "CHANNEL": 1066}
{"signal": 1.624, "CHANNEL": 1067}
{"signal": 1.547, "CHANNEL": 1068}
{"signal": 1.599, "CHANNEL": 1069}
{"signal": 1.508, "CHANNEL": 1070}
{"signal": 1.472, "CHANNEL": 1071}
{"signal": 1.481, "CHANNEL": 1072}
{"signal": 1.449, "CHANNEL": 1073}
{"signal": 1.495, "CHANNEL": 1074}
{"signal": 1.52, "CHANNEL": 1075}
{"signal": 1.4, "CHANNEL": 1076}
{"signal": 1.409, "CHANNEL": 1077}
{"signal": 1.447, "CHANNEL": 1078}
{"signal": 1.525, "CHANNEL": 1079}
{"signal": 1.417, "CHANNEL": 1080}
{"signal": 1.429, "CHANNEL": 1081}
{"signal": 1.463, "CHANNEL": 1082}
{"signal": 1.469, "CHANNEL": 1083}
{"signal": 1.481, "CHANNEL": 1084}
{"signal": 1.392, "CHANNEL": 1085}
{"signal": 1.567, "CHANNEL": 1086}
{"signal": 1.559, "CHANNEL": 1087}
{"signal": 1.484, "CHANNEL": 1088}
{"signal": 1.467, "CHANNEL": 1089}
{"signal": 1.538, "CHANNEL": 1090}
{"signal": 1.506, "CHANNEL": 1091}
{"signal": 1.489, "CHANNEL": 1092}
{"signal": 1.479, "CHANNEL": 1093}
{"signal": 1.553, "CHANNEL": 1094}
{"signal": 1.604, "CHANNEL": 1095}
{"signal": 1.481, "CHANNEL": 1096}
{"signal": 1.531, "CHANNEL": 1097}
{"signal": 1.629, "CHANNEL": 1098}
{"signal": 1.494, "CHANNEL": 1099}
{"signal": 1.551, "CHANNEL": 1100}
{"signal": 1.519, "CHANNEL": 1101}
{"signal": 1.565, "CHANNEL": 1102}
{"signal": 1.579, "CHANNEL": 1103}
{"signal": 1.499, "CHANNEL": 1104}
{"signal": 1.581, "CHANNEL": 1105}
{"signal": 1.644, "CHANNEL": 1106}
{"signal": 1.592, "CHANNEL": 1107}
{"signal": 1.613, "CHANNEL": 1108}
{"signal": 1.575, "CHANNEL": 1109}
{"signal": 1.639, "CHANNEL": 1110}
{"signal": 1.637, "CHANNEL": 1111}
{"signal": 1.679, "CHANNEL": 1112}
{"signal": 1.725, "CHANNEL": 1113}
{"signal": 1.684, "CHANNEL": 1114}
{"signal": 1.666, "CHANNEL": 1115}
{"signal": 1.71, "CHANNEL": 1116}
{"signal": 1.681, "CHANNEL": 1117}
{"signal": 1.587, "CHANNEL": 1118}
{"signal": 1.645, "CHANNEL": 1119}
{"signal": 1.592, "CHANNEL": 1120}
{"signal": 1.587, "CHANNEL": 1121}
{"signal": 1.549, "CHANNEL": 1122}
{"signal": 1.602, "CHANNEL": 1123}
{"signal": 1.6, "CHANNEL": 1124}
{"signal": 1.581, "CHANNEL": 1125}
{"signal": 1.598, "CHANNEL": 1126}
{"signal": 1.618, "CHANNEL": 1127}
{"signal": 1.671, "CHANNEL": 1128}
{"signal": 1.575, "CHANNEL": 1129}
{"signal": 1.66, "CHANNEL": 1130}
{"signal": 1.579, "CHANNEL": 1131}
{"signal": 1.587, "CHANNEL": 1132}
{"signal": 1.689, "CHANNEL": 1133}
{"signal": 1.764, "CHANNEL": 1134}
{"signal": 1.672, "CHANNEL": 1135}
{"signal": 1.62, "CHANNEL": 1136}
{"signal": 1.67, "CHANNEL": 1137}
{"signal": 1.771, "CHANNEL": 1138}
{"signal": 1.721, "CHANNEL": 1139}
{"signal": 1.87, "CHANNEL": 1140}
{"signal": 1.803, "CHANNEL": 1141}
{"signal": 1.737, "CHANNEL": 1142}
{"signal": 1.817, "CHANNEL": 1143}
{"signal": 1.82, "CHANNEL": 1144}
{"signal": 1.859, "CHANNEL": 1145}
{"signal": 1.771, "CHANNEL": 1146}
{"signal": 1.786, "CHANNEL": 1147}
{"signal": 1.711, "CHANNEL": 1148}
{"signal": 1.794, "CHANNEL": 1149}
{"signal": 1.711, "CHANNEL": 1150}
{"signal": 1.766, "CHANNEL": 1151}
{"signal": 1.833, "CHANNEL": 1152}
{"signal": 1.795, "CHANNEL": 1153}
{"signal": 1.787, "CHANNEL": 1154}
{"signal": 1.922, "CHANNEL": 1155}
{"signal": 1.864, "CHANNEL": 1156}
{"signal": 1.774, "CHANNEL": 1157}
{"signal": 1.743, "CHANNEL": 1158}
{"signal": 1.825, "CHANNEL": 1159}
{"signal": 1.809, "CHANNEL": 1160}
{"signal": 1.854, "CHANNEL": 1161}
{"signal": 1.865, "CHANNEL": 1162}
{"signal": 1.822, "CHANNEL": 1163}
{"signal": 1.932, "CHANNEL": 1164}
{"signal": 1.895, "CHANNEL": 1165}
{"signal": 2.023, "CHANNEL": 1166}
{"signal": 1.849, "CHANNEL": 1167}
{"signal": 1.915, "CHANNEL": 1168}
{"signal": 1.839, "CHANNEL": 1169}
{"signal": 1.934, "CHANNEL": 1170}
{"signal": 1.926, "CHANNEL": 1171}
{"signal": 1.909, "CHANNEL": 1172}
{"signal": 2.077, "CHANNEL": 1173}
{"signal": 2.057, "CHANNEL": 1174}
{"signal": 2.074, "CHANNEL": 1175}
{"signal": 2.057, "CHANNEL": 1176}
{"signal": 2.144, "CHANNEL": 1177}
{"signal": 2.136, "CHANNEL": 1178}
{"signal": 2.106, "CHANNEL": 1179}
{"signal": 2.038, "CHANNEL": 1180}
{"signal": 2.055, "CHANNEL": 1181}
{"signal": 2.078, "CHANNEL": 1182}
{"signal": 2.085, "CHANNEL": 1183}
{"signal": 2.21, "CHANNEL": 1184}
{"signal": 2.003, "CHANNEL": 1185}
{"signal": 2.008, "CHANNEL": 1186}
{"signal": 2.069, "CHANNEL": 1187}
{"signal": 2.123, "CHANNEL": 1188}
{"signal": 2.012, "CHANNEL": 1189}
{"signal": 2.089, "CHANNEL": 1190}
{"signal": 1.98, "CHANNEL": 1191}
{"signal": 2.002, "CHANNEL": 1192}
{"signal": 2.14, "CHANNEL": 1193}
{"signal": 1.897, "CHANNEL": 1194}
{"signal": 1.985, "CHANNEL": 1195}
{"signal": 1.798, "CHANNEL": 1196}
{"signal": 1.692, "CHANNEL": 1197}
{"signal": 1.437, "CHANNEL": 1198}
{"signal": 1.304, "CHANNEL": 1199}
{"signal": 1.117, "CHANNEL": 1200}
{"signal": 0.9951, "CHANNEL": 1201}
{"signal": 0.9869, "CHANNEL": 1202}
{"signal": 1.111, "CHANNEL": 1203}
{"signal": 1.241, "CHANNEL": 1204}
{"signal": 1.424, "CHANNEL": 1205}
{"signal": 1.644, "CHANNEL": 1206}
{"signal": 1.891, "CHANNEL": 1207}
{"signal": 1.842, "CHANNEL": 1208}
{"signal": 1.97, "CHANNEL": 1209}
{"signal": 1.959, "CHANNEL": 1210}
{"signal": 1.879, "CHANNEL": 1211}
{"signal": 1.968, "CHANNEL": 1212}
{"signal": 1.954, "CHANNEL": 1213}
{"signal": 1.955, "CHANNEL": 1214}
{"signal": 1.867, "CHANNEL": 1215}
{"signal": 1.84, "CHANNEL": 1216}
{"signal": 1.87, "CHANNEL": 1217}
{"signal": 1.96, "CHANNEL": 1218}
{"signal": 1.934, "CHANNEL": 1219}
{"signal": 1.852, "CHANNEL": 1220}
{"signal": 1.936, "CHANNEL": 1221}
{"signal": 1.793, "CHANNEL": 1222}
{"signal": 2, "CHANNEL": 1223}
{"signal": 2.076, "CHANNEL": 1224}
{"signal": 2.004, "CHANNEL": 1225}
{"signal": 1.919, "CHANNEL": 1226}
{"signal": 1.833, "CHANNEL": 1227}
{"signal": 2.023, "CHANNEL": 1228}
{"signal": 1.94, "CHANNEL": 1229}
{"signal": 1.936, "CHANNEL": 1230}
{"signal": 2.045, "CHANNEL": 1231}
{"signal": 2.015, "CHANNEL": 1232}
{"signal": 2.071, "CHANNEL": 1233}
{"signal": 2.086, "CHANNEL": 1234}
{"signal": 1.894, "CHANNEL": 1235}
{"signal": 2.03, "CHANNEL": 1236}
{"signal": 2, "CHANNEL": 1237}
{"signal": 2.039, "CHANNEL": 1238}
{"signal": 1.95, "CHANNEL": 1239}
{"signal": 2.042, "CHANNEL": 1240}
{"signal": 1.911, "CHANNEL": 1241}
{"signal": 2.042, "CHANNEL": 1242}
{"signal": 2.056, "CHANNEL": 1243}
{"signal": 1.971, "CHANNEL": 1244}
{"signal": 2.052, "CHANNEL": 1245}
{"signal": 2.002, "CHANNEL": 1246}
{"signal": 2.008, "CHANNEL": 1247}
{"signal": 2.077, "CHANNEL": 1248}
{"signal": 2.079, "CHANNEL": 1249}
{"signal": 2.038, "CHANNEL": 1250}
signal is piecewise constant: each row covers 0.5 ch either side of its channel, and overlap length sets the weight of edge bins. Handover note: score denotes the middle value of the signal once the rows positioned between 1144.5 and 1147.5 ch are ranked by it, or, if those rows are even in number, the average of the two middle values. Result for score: 1.79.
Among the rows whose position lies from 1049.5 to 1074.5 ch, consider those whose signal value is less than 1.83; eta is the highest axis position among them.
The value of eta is 1074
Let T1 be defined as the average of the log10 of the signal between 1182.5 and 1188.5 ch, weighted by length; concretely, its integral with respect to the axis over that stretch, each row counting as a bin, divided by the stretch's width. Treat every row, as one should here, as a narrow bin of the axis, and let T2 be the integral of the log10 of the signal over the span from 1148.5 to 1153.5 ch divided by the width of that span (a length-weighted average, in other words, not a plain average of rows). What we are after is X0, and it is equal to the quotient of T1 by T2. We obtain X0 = 1.3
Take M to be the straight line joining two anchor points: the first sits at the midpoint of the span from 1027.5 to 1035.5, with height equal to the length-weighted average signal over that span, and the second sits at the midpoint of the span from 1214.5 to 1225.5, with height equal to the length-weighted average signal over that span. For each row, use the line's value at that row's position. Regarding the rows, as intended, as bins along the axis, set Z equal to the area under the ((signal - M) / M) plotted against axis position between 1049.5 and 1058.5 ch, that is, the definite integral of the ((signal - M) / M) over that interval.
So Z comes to -0.41 ch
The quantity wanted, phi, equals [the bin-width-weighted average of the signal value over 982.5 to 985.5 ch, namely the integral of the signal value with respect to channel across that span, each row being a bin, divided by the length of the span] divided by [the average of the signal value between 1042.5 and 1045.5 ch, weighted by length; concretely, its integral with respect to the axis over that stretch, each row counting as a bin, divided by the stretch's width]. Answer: 1.50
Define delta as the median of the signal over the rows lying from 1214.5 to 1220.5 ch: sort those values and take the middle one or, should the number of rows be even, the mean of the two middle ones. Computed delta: 1.87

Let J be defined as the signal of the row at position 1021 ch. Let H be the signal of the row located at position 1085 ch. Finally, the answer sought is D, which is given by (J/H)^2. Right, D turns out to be 2.5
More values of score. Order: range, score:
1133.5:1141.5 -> 1.74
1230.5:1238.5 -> 2.03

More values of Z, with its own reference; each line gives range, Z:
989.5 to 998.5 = 3.22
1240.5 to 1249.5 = 0.44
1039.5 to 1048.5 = 0.21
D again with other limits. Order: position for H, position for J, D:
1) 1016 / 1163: 0.7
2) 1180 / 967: 1.7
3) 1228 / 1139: 0.7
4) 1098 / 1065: 1.0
